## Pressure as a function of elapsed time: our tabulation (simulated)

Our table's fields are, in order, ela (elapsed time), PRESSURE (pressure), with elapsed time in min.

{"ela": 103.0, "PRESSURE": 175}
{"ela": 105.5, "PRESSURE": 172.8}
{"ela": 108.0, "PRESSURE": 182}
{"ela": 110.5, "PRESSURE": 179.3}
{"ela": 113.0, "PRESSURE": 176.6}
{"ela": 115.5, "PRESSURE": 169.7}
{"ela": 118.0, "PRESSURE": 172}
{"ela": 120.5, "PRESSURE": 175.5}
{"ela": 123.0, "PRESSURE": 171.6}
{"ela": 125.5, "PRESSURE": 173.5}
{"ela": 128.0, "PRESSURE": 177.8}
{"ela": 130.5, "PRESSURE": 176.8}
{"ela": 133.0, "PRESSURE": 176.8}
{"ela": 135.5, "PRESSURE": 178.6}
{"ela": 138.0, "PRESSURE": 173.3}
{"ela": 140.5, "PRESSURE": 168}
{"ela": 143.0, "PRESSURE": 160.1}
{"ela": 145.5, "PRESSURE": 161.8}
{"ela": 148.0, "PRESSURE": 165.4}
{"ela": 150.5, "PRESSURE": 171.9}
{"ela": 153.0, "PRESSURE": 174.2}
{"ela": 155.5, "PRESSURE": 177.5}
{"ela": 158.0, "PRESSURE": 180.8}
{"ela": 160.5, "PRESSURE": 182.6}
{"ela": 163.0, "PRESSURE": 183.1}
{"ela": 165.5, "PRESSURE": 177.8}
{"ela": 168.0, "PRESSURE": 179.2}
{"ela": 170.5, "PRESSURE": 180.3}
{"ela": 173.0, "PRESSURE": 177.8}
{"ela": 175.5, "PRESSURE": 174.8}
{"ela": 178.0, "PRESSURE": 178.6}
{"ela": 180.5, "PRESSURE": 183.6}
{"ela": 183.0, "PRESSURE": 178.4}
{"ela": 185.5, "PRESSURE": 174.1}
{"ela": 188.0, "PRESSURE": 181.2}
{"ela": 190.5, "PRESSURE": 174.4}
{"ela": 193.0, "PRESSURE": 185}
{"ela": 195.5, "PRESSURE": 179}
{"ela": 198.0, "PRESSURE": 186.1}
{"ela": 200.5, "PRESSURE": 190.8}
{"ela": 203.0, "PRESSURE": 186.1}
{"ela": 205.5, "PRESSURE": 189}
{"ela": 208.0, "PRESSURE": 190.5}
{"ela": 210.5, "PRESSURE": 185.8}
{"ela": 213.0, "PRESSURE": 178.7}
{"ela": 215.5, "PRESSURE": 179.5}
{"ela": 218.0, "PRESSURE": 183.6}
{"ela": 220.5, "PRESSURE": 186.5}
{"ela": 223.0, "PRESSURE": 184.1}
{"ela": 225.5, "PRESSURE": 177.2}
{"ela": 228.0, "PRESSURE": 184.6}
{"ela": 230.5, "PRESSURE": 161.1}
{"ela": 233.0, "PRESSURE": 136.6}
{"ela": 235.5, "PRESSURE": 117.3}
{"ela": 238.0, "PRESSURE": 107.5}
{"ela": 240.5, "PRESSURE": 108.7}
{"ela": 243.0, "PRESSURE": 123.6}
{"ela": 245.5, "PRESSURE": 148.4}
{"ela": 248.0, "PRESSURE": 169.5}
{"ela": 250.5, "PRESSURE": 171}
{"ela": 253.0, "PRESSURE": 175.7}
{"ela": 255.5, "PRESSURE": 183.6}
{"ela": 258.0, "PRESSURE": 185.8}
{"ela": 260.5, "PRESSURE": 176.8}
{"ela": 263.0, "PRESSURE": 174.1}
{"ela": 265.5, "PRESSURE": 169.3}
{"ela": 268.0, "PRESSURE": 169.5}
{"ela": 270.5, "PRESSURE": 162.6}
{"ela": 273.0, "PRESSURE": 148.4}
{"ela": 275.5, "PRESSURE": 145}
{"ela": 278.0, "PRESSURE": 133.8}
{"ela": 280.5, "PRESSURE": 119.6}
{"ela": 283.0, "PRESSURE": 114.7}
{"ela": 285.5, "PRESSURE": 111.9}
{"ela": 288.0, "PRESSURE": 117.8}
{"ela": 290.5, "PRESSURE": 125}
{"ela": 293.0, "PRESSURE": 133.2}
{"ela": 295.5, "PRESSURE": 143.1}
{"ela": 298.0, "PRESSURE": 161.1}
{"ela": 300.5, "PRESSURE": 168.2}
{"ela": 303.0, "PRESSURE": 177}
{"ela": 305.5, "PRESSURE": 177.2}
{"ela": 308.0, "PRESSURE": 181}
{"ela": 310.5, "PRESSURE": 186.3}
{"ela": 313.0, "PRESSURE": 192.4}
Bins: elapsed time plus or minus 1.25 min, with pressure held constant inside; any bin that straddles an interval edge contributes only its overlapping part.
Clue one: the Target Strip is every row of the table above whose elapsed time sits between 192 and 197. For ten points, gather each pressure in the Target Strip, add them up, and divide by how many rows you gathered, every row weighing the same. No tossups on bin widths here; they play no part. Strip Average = 182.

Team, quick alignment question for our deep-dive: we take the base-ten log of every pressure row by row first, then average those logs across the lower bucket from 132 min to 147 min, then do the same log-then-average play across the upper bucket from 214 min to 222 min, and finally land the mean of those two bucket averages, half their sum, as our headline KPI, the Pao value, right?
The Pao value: 2.25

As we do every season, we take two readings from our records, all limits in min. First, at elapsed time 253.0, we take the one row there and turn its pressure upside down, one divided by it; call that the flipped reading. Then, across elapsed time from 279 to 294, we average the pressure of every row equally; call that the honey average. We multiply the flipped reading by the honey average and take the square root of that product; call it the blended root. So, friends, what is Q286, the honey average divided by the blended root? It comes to 145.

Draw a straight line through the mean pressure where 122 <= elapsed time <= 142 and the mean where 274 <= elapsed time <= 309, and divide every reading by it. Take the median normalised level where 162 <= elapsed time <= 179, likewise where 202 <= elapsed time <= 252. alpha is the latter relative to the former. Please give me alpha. 1.06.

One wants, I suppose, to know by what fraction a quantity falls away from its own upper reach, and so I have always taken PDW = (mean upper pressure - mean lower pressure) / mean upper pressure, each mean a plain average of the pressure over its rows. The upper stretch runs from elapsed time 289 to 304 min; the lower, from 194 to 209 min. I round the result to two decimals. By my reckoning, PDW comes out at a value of -0.24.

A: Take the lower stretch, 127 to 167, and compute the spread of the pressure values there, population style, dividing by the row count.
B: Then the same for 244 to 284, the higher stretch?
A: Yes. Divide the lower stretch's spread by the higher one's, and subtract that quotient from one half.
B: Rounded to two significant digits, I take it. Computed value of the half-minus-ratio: 0.18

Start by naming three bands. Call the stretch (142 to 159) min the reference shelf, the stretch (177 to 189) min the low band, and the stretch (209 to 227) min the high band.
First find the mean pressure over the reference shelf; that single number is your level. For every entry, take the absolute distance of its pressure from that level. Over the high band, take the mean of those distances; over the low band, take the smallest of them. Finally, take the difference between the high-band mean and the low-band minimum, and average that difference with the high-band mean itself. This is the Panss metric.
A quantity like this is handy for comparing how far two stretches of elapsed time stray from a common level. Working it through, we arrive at 10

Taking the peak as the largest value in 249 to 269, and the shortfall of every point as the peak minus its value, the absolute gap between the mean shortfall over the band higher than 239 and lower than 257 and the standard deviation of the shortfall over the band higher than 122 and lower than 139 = 29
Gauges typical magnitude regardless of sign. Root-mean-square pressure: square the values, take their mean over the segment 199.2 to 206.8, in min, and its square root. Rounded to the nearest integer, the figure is 189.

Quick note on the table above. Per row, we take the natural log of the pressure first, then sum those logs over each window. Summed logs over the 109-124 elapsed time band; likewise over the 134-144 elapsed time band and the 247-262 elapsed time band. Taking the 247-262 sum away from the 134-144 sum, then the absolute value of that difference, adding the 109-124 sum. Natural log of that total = 3.7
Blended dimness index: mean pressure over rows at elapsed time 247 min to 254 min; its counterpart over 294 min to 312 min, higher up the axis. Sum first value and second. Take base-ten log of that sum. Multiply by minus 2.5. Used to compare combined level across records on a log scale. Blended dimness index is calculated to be -6.34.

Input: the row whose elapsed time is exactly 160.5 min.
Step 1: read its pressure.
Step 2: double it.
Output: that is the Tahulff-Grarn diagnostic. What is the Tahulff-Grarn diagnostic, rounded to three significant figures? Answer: 365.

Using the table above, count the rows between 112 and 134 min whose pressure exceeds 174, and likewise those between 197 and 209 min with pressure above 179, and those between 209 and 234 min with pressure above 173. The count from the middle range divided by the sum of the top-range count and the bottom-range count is 0.38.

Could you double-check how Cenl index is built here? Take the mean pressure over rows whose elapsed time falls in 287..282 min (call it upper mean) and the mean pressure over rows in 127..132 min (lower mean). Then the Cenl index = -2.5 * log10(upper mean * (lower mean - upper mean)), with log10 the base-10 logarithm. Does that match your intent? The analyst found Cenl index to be -9.65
